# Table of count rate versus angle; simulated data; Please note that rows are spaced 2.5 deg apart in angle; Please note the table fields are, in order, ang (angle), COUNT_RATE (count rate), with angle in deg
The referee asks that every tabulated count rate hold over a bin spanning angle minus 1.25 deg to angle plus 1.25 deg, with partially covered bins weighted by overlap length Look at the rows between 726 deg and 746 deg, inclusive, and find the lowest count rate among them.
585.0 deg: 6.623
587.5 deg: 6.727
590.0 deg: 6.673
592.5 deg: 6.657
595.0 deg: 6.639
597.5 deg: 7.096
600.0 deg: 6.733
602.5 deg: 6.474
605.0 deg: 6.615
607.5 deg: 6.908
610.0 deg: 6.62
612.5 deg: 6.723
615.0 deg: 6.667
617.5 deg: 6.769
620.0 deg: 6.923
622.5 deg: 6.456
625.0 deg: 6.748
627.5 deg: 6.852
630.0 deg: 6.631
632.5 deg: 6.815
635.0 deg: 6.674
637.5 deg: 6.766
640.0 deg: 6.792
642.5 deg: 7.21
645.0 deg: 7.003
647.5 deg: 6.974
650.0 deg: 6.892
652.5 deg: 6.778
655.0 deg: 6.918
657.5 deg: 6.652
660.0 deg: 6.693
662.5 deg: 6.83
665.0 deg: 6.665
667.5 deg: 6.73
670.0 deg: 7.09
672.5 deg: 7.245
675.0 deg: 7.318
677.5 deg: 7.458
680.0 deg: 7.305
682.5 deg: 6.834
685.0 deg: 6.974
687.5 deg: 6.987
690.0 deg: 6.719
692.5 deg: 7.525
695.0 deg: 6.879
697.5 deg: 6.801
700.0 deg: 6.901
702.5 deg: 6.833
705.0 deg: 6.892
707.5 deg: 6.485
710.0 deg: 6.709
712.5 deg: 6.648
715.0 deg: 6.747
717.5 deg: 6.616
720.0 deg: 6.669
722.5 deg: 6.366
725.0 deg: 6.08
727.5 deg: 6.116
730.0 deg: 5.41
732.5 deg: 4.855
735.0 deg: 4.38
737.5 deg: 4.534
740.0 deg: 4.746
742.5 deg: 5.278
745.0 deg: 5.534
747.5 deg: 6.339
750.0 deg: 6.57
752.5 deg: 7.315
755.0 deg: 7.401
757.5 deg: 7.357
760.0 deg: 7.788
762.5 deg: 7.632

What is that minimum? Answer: 4.38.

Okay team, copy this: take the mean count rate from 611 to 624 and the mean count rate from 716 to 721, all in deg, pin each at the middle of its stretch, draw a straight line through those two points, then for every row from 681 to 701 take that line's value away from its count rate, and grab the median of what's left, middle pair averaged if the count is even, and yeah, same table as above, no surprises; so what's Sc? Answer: 0.23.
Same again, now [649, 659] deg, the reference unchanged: 0.15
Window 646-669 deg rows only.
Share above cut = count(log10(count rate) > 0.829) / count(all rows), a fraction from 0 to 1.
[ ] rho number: 0.56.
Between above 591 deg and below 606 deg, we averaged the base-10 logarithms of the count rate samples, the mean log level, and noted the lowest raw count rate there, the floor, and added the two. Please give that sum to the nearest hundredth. 7.30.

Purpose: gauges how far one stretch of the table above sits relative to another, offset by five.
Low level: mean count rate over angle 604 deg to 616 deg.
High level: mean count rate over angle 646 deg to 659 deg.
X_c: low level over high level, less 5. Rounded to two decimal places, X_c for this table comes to -4.02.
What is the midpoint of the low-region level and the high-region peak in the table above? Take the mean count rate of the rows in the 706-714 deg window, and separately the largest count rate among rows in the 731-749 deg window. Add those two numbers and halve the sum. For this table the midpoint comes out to 6.48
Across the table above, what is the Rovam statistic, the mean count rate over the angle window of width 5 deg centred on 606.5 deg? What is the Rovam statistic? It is 6.76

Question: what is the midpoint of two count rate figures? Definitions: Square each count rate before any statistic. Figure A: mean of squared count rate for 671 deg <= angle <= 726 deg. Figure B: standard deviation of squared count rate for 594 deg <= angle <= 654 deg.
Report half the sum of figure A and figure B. 25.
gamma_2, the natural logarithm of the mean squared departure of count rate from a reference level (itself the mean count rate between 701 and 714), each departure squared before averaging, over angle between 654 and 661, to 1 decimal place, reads -4.2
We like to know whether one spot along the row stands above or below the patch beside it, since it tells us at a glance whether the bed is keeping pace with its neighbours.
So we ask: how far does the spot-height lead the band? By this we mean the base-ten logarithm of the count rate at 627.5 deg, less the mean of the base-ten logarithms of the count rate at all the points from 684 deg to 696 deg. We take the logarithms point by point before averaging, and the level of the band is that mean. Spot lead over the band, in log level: -0.010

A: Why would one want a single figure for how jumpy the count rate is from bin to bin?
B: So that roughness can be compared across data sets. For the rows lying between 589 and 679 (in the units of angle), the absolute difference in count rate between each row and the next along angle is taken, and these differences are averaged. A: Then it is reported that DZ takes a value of 0.176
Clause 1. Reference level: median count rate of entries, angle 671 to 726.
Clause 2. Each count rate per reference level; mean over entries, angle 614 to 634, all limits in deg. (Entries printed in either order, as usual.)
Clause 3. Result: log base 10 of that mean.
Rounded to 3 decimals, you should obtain -0.006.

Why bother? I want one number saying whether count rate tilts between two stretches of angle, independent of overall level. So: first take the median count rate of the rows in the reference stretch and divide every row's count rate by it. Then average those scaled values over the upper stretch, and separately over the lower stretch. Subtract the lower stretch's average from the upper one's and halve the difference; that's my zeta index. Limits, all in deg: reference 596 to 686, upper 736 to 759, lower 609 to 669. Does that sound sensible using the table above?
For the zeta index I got -0.049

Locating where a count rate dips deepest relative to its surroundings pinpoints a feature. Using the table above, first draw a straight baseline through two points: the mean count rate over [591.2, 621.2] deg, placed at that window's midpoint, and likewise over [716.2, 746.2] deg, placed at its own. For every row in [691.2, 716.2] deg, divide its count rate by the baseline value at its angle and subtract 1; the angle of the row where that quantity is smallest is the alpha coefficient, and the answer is 707.5 deg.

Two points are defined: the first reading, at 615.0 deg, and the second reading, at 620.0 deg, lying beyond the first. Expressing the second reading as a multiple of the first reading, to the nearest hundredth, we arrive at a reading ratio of 1.04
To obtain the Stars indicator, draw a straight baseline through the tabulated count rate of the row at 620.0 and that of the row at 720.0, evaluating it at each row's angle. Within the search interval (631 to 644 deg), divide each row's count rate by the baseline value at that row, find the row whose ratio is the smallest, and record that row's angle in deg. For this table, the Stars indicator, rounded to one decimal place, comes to 635.0 deg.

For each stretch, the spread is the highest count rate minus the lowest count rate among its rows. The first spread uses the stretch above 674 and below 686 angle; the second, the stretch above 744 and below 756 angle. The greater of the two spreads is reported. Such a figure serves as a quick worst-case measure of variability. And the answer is 1.9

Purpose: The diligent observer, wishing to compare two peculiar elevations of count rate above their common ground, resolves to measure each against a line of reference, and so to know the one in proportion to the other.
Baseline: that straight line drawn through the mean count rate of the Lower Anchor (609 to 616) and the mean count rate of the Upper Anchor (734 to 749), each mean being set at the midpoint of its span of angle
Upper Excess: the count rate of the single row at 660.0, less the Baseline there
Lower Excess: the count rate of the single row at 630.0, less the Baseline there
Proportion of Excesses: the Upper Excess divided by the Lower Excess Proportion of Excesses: 3.5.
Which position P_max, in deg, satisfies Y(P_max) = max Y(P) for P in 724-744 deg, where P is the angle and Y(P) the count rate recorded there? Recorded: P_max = 727.5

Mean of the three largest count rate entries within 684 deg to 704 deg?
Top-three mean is 7.16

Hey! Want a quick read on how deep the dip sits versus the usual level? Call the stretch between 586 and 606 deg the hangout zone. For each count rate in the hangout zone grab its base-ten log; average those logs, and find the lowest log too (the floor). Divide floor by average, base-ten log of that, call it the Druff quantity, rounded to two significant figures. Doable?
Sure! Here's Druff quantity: -0.0079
